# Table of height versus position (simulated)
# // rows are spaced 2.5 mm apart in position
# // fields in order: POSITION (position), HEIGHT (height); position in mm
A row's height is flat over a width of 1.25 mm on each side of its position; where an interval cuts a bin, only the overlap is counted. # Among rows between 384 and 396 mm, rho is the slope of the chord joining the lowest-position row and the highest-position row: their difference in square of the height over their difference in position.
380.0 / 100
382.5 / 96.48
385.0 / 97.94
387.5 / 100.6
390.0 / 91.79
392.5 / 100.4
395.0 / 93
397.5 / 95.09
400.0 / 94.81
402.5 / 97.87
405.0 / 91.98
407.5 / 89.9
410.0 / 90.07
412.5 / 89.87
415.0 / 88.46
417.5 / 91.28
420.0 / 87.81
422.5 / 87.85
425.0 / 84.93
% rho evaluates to -94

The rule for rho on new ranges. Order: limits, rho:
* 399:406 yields -106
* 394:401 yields 68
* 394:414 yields -33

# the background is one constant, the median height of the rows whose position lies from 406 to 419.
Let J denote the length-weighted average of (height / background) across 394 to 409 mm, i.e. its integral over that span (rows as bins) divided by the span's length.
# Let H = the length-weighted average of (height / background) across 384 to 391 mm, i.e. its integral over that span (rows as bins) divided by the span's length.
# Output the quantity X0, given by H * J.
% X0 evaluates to 1.12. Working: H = 1.08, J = 1.04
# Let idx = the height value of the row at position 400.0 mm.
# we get 94.81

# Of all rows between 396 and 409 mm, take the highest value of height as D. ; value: 97.87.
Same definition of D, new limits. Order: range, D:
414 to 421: 91.28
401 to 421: 97.87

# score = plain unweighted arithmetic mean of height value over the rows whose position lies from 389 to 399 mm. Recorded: 95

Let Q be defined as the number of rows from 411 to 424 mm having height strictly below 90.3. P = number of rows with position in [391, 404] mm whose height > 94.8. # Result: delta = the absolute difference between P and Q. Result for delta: 0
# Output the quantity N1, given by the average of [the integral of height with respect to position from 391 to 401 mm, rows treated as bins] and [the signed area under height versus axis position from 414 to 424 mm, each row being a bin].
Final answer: 923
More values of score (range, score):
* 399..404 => 96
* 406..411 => 90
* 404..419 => 90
